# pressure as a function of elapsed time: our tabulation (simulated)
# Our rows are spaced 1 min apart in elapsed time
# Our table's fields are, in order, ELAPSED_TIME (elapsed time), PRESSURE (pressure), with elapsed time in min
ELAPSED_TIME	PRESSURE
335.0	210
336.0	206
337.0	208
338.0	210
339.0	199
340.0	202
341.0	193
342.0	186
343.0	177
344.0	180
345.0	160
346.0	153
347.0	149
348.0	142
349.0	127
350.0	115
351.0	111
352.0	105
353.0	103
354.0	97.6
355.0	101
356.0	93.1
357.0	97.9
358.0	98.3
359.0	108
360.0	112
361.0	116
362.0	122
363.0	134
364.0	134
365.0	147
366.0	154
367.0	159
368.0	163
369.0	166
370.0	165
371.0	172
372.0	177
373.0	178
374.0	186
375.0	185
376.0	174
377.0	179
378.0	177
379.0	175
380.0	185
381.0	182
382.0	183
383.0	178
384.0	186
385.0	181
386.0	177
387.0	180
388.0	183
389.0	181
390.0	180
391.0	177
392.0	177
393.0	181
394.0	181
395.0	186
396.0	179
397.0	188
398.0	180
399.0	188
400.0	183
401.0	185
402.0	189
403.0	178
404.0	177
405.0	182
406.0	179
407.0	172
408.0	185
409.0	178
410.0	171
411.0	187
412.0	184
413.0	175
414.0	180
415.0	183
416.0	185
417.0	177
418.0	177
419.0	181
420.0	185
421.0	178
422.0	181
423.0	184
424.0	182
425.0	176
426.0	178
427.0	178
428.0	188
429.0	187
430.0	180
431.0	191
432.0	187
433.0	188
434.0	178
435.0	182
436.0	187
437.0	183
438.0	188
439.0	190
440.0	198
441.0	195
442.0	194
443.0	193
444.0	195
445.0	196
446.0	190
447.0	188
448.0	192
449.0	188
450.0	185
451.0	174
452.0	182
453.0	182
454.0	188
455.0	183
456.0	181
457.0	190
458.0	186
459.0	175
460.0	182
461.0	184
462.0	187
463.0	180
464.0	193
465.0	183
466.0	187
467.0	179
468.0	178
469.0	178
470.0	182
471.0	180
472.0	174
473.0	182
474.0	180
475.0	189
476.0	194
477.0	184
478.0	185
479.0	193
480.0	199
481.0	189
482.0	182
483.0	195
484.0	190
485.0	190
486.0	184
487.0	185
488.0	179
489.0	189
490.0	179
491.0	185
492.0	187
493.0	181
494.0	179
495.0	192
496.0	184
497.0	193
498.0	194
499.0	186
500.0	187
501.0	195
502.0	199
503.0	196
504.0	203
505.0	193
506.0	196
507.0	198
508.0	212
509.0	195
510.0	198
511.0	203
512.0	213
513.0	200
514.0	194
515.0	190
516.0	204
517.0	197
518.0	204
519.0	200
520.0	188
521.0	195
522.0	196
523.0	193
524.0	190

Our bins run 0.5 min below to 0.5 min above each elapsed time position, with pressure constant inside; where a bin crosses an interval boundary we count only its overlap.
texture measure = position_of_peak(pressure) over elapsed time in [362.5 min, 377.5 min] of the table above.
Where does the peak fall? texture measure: 374.0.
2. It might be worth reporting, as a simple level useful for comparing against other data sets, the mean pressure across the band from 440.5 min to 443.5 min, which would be 194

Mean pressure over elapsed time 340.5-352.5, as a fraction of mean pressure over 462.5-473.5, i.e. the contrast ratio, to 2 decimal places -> 0.83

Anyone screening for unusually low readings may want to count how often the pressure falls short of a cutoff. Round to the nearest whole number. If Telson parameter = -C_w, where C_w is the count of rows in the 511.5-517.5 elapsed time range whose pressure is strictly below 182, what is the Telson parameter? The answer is 0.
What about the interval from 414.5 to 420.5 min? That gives -3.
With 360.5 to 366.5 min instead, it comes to -6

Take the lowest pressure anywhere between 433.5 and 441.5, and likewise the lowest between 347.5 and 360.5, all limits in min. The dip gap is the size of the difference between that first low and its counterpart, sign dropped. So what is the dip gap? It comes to 85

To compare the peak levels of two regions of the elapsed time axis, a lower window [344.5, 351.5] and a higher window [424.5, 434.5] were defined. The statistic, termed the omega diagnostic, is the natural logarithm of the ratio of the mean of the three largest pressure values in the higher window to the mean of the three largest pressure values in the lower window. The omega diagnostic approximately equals 0.20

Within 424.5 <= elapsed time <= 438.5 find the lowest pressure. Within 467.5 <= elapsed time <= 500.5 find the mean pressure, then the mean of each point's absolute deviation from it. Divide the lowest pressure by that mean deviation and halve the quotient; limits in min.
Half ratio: 18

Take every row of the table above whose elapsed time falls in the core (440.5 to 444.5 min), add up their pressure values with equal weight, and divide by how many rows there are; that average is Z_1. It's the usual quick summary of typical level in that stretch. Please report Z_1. 194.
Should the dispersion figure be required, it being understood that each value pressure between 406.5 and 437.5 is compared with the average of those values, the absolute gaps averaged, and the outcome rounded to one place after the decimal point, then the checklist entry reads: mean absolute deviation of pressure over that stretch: 4.1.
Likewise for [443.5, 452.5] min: 5.0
